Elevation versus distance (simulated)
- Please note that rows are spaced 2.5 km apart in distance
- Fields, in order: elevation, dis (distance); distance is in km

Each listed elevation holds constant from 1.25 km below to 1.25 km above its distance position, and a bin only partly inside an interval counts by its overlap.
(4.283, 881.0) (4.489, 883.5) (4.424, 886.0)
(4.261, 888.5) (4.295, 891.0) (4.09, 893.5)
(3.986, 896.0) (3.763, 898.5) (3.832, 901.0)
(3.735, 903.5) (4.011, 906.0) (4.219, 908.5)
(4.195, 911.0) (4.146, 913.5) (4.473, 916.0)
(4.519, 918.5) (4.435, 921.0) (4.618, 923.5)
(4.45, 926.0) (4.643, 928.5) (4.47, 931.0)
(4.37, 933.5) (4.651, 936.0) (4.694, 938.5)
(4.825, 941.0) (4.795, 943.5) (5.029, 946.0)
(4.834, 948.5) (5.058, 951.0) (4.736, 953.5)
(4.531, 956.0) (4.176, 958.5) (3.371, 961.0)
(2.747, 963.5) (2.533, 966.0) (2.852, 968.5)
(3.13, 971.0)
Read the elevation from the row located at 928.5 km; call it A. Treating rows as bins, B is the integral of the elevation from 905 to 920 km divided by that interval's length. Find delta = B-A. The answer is -0.38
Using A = 4.643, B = 4.27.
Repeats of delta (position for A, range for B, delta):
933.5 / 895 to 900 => -0.50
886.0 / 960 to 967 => -1.55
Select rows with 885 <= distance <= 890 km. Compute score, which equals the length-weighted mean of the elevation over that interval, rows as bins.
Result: 4.34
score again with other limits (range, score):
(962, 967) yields 2.68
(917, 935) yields 4.50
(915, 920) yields 4.49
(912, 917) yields 4.30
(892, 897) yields 4.05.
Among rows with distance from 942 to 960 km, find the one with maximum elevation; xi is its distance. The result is 951.0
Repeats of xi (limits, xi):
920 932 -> 928.5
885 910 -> 886.0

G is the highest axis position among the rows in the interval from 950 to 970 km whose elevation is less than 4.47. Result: 968.5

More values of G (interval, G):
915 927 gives 926.0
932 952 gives 933.5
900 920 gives 913.5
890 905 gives 903.5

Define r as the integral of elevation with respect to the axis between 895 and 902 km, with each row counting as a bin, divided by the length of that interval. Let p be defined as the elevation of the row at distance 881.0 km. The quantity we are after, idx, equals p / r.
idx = 1.11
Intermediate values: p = 4.283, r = 3.86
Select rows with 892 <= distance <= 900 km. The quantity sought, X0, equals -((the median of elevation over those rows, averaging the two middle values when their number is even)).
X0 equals -4.0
